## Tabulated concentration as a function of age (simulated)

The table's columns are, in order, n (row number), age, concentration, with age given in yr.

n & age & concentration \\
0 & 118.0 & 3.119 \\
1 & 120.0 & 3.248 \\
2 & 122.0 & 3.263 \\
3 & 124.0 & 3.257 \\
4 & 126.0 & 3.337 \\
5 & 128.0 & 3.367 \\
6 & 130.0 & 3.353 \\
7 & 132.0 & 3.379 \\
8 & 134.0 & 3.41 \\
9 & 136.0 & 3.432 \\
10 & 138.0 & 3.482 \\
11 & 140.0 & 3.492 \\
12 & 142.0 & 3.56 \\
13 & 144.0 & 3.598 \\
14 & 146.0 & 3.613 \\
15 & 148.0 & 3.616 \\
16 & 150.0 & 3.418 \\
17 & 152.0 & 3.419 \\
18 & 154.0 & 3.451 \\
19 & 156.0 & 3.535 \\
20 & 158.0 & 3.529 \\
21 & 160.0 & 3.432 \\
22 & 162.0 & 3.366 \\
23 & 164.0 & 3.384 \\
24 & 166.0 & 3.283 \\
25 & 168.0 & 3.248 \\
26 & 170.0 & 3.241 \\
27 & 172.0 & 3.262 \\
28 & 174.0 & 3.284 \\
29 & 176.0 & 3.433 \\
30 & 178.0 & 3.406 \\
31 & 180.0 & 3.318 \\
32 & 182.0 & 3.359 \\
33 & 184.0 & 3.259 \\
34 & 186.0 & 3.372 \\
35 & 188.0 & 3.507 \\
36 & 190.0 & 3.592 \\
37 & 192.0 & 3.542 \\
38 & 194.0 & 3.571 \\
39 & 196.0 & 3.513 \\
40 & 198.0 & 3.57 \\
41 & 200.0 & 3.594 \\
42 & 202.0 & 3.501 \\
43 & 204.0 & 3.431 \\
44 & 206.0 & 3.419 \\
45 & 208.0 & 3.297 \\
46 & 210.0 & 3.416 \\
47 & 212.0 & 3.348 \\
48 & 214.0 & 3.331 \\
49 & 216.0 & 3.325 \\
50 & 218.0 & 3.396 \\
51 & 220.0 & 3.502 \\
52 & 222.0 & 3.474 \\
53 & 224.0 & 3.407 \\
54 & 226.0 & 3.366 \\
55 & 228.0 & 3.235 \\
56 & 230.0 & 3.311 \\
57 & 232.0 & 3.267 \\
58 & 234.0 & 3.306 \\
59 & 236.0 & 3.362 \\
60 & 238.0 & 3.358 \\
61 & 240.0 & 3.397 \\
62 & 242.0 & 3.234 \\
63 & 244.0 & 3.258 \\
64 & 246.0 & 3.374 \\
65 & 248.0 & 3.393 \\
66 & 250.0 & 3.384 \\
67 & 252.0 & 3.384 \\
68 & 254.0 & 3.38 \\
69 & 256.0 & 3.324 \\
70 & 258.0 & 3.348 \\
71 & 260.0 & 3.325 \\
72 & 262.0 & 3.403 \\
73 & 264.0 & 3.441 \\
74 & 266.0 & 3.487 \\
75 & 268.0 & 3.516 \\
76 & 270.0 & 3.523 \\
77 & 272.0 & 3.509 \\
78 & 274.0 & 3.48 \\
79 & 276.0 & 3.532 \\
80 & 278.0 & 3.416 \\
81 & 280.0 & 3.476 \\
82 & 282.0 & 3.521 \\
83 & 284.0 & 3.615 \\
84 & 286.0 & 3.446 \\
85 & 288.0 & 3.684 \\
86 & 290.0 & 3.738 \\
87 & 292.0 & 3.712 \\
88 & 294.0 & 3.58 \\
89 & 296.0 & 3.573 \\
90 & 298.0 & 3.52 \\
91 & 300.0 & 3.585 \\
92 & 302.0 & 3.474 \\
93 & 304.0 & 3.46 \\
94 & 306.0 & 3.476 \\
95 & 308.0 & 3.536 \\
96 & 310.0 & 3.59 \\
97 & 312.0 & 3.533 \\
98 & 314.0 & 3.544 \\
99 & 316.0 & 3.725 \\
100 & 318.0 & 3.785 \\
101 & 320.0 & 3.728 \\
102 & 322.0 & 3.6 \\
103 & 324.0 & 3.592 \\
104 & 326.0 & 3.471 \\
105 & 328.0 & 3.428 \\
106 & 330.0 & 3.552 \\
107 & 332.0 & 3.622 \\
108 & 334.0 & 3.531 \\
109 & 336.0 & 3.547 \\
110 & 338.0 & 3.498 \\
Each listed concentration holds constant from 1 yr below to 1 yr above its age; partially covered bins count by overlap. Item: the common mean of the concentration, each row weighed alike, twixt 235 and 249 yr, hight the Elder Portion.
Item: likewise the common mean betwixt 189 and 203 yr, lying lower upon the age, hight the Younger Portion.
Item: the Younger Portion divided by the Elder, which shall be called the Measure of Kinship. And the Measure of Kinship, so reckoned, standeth 1.06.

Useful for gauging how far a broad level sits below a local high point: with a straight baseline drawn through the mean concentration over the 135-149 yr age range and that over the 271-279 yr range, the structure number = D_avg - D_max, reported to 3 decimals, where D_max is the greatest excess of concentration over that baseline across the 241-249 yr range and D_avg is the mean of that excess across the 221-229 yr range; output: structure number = -0.032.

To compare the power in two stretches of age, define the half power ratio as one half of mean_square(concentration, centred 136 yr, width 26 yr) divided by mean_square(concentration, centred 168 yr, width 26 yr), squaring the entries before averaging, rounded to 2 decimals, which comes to 0.53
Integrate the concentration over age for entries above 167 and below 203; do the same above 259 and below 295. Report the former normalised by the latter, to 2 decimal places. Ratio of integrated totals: 0.97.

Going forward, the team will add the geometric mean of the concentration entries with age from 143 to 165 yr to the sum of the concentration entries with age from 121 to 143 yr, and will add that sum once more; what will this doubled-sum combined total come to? 78.2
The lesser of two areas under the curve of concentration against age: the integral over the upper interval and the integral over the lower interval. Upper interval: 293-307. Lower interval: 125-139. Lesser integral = 47.5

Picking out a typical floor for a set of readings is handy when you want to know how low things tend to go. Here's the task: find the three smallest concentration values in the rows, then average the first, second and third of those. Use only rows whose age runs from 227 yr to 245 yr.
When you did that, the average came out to 3.24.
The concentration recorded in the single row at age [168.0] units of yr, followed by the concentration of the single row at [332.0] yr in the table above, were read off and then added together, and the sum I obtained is 6.87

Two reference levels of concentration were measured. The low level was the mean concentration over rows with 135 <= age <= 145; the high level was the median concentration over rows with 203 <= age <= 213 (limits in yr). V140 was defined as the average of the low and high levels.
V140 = 3.46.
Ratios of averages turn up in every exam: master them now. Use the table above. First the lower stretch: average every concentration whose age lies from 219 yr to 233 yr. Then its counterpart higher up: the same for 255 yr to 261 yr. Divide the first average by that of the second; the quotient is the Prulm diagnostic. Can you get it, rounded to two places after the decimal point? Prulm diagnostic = 1.01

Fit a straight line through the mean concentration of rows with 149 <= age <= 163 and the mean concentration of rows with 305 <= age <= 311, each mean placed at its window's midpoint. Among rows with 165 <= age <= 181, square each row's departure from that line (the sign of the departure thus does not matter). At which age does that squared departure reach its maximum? 170.0 yr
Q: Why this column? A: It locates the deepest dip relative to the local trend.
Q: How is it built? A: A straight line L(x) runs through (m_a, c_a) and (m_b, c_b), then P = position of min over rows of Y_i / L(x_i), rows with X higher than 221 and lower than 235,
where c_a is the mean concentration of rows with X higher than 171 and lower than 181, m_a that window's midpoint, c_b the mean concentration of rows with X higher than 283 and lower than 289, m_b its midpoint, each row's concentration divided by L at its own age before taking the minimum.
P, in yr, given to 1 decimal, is 228.0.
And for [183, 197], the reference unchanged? 184.0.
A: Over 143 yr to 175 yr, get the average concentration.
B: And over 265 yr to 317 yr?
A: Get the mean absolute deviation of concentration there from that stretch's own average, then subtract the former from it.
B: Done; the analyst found -3.35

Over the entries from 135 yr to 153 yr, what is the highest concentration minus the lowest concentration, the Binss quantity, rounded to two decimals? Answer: 0.20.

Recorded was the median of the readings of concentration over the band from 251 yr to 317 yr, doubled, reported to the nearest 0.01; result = 7.03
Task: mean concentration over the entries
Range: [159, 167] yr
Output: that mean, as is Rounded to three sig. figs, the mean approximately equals 3.37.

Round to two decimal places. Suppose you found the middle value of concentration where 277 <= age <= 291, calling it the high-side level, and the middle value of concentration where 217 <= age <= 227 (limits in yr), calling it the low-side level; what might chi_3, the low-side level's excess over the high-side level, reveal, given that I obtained -0.11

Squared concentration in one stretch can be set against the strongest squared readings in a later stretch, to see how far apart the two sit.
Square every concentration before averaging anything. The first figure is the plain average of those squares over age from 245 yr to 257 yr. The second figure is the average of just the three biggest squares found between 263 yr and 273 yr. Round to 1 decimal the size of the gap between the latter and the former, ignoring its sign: 1.0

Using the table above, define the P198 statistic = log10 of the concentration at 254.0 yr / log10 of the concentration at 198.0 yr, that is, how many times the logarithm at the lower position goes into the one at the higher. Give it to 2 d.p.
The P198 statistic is 0.96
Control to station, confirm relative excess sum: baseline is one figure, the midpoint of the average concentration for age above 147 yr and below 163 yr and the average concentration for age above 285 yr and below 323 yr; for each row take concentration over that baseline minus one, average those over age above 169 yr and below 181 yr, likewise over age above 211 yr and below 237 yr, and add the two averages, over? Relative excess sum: -0.109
